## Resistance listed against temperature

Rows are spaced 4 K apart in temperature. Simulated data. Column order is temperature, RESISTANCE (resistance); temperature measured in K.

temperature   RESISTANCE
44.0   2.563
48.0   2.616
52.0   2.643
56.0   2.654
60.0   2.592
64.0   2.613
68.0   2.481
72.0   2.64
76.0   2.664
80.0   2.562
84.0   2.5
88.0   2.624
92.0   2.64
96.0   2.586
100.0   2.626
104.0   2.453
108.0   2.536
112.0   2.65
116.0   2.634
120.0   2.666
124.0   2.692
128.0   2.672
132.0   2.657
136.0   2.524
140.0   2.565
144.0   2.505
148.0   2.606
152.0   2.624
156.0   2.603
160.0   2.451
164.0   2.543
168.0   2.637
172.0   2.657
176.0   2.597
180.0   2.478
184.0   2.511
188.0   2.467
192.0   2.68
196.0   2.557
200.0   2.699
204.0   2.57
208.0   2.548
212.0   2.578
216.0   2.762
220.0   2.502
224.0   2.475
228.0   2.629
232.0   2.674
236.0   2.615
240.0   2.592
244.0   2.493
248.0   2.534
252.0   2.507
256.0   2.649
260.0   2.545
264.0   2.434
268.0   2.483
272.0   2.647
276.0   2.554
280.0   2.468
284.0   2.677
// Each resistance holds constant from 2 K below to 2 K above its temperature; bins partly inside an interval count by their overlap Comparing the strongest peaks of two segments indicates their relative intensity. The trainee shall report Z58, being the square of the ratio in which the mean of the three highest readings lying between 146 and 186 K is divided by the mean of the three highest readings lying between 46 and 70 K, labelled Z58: 1.00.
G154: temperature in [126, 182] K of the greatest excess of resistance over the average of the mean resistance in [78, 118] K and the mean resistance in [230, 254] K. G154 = 128.0 K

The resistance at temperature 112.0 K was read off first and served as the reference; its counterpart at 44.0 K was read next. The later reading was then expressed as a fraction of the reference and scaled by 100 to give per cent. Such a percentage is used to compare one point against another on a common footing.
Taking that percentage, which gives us 97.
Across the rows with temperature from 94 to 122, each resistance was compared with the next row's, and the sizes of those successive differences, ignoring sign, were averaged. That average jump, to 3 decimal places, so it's 0.076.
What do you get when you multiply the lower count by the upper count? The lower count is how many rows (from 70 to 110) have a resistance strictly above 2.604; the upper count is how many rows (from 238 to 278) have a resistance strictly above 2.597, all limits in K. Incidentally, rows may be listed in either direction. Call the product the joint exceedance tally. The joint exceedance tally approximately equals 10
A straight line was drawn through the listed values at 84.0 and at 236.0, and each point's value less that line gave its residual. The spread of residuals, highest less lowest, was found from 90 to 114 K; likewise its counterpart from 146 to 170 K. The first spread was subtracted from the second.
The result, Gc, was -0.016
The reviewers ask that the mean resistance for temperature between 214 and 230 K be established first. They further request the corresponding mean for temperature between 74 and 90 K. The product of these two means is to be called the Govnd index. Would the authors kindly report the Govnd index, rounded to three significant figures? 6.71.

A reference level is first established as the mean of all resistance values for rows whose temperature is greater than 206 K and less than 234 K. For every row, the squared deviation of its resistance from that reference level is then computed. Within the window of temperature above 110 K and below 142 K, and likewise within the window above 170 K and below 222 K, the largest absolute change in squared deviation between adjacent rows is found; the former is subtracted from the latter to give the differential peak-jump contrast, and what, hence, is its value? 0.023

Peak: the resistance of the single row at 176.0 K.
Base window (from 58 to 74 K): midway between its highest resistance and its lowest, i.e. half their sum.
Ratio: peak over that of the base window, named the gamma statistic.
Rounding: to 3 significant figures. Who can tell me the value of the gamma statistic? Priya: 1.01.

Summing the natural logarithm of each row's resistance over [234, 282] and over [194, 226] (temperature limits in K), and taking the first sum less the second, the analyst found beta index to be 3.6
